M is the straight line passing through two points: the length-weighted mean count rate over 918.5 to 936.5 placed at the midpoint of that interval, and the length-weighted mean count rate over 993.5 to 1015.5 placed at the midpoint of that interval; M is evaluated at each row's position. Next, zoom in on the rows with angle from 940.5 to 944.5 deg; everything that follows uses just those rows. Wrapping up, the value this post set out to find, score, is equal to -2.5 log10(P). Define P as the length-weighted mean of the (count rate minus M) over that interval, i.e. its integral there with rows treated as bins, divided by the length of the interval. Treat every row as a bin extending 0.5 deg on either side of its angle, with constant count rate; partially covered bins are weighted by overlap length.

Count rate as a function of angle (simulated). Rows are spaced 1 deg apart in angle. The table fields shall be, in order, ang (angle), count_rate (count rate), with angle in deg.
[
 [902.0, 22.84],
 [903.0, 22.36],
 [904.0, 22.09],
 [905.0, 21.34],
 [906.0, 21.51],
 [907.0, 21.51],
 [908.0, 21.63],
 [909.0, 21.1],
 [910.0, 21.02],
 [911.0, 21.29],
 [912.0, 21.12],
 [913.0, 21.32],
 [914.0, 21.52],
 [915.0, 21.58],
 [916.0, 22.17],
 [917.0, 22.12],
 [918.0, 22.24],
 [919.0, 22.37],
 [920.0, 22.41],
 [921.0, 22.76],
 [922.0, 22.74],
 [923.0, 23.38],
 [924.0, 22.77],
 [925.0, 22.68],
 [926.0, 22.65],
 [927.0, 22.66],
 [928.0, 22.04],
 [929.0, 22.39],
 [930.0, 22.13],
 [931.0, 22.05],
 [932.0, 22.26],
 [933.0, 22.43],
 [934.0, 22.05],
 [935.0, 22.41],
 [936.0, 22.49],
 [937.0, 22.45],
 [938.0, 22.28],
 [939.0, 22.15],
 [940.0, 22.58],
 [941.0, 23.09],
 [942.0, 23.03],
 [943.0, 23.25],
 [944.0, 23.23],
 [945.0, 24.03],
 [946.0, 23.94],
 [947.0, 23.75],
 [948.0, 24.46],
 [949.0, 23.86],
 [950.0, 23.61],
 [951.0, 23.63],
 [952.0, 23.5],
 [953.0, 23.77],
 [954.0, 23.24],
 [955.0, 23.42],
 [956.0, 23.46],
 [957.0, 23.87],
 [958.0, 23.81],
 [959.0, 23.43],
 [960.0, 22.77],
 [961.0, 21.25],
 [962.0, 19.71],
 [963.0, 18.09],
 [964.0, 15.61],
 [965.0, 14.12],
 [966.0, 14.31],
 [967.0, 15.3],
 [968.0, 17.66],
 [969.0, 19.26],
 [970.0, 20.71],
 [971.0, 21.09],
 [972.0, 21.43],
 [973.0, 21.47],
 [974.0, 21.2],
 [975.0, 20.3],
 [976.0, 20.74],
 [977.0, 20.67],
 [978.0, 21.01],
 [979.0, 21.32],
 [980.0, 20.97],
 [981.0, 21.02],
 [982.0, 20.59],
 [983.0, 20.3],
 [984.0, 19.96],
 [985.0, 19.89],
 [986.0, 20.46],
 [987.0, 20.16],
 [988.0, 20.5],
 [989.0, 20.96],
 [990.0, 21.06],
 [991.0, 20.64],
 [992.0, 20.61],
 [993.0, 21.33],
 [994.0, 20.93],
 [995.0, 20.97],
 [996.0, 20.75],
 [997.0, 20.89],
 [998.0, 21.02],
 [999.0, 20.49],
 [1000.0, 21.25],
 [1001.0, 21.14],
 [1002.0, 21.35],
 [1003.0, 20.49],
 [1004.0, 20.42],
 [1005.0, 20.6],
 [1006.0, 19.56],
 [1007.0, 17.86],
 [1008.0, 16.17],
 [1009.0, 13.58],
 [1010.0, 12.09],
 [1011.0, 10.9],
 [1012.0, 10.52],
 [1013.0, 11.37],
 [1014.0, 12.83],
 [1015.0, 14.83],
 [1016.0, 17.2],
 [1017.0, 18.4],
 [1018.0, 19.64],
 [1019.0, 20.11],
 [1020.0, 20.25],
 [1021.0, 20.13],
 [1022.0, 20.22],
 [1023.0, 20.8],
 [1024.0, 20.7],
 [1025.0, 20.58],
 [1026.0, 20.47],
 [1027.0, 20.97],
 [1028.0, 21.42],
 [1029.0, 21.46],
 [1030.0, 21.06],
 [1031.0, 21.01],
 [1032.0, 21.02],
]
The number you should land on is -0.5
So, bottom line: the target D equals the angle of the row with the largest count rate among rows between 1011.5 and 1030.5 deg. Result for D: 1029.0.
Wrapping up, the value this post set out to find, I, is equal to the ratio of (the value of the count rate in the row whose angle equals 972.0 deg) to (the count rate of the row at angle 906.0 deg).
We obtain 1.00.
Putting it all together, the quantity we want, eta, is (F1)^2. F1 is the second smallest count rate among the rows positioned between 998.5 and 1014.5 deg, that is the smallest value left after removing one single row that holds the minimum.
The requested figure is 119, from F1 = 10.9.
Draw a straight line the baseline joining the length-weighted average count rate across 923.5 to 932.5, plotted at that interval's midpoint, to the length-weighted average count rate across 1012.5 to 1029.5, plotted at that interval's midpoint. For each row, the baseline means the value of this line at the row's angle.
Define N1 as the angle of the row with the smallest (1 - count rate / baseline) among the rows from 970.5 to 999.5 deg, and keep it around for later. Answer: 993.0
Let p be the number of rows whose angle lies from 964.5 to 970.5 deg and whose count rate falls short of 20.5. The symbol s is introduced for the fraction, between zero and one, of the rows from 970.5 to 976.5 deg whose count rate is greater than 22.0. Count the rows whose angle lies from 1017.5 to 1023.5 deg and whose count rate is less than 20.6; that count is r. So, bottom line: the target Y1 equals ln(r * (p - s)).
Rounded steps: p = 5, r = 5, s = 0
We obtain 3.2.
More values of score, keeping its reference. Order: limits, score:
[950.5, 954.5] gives -1.0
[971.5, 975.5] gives -0.4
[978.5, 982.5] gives -0.6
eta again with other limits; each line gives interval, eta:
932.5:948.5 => 491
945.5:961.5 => 518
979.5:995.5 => 398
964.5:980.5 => 205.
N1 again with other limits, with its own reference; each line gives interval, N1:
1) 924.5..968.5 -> 948.0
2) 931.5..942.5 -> 941.0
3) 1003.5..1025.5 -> 1023.0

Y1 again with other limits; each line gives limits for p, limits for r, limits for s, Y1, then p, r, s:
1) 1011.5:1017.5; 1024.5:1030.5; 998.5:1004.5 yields 2.5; 6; 2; 0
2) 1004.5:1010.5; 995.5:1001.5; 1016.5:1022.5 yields 1.6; 5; 1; 0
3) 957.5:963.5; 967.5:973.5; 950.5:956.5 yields 0.7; 2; 2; 1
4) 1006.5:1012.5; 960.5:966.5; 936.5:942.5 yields 3.2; 6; 5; 1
